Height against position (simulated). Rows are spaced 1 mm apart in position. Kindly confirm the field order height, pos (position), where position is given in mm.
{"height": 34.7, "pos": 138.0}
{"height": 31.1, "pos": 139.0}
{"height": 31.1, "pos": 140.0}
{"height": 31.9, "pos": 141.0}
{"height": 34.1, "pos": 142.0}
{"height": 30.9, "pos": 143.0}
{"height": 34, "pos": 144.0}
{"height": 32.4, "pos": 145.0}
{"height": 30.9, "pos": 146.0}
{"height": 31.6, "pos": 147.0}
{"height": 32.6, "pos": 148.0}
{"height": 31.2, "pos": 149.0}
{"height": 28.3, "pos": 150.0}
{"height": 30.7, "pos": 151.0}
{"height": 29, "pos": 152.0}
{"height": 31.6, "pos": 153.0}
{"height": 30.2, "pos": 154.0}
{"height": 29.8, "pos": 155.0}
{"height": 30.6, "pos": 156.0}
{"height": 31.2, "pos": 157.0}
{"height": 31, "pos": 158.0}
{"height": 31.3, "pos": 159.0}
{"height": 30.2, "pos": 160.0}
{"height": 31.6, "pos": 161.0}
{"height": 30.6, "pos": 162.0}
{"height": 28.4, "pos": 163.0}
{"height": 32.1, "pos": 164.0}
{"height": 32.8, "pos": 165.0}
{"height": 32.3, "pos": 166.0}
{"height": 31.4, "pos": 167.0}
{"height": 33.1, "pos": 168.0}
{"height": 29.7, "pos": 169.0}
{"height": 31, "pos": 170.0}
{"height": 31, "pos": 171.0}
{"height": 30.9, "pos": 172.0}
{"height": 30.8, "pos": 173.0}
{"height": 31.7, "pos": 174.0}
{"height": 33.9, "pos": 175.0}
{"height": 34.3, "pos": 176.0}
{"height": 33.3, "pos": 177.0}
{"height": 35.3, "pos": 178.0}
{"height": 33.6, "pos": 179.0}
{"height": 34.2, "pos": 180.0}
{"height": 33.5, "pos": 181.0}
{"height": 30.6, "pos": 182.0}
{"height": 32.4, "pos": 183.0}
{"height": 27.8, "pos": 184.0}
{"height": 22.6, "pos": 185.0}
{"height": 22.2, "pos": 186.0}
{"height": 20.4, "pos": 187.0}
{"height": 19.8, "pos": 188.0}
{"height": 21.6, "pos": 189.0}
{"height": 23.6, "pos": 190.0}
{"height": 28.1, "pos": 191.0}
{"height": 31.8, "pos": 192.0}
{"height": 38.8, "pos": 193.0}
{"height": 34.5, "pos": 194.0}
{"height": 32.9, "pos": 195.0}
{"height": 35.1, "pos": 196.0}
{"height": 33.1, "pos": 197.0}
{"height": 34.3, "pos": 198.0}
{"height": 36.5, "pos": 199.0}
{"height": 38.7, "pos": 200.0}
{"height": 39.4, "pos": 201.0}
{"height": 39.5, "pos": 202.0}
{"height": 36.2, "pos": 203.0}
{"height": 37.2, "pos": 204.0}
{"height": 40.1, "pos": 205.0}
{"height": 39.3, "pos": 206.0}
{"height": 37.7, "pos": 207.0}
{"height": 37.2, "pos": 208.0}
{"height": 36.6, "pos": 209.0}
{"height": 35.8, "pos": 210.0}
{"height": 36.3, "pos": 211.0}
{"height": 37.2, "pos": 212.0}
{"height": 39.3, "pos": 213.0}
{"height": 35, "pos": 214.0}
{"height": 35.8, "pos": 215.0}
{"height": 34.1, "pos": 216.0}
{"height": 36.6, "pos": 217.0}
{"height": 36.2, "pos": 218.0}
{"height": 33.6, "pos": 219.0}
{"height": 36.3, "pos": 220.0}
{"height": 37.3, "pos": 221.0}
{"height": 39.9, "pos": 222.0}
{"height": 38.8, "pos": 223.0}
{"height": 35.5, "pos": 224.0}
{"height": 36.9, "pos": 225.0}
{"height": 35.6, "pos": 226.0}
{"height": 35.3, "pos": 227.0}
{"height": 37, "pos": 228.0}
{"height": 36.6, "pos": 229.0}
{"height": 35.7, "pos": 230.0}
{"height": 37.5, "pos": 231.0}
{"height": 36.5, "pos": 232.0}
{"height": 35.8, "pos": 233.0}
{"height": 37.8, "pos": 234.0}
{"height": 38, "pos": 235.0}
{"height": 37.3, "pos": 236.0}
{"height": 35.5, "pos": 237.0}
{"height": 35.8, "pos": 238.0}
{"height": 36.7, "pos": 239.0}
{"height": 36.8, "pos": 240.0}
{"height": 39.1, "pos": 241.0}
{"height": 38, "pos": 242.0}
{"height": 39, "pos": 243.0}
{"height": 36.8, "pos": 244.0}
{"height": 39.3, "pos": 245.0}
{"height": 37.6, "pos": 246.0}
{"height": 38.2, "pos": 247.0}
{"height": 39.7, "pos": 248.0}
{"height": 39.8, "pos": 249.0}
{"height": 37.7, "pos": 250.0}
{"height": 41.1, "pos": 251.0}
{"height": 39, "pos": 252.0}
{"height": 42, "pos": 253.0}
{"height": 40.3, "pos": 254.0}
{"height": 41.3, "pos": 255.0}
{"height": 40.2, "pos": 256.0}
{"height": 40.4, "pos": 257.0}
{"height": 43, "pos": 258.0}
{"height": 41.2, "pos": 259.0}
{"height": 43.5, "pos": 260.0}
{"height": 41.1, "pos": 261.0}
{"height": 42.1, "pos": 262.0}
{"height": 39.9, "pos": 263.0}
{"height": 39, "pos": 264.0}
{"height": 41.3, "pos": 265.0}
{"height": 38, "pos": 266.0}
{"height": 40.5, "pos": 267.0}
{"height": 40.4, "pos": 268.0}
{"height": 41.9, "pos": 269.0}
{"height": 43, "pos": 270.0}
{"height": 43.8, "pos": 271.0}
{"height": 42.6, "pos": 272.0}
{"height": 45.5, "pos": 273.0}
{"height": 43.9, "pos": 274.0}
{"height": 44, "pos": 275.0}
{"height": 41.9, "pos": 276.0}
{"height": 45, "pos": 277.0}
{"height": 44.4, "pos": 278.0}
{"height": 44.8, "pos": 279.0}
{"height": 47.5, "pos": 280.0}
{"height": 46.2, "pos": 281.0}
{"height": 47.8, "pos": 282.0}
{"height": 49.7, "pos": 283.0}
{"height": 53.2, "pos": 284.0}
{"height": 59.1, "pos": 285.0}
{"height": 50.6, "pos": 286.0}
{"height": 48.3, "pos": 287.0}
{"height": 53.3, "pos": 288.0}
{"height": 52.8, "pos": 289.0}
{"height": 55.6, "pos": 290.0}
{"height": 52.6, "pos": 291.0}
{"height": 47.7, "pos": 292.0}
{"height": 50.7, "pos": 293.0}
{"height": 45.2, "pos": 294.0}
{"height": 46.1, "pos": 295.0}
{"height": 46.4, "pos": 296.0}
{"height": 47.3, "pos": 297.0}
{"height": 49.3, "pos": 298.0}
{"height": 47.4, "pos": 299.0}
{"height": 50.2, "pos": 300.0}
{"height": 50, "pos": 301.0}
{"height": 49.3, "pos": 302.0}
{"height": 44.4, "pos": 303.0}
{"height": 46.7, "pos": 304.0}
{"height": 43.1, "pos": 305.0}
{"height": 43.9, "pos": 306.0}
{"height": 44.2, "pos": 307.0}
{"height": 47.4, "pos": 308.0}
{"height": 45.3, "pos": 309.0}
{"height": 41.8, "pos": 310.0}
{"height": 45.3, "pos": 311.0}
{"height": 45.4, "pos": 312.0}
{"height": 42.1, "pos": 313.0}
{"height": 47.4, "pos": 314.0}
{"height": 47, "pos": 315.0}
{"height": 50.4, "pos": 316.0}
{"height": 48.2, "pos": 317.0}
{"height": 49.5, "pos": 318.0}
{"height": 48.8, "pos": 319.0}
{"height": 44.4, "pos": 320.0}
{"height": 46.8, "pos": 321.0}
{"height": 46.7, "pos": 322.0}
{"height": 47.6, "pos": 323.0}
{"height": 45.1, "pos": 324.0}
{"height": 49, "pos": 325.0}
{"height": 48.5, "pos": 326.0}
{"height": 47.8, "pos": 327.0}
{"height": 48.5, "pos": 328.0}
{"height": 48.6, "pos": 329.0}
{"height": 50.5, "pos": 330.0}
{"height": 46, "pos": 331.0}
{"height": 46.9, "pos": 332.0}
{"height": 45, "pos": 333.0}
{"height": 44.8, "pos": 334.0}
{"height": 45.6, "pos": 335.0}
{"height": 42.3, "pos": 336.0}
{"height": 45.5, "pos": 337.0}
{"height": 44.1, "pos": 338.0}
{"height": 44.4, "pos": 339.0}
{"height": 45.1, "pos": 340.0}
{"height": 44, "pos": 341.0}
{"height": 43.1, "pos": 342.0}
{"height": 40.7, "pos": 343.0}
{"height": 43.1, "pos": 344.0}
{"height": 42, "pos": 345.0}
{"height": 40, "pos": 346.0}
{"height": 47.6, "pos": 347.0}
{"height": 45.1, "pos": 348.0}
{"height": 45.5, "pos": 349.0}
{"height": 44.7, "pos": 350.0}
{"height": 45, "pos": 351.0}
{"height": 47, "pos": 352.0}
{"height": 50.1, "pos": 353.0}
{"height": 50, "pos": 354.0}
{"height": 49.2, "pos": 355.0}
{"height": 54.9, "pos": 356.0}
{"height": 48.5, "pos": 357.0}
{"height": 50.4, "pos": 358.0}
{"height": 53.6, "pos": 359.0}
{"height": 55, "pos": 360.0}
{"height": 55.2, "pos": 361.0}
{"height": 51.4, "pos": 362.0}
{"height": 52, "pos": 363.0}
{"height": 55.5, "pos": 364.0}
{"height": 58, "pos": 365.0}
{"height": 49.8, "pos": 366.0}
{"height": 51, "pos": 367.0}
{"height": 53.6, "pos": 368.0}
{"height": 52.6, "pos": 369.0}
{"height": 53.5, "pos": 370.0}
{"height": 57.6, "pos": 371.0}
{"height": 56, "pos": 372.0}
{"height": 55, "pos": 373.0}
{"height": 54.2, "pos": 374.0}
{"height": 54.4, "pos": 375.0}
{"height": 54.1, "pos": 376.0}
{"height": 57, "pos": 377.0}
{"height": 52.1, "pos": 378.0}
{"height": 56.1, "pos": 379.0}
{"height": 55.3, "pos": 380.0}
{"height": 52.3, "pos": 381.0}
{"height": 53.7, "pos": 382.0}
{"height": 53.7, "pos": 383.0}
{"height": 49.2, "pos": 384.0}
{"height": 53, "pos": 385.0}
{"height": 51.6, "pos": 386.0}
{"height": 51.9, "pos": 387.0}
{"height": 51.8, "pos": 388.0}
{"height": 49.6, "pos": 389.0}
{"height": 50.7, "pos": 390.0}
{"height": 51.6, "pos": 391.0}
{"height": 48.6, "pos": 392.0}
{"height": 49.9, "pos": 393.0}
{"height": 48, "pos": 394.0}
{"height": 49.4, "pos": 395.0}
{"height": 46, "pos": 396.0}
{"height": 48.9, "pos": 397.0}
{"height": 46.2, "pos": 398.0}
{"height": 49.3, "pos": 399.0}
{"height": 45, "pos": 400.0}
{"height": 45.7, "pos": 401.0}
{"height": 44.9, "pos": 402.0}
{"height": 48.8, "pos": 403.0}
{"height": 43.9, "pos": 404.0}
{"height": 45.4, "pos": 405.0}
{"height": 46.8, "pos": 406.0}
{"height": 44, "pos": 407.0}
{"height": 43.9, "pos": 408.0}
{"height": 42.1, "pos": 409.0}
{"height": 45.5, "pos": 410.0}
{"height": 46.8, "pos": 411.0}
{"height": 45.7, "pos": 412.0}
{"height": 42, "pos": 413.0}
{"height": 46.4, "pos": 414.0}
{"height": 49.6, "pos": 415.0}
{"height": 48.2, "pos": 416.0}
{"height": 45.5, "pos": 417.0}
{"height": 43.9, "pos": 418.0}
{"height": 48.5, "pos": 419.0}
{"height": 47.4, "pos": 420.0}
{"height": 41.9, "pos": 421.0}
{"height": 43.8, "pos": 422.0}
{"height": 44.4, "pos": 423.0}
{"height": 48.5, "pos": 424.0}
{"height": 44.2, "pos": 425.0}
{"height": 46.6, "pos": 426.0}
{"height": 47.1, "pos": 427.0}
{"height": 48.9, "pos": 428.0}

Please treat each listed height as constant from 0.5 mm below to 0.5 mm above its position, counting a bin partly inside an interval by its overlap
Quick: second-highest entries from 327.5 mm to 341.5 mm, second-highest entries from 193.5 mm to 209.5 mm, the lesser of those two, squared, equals 1560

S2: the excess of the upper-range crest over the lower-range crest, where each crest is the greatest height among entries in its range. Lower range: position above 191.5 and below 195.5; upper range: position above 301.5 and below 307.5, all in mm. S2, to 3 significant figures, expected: 10.5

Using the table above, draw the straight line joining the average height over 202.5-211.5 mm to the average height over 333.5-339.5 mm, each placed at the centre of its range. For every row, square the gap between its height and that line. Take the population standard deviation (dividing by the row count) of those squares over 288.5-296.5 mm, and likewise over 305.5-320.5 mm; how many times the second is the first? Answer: 0.2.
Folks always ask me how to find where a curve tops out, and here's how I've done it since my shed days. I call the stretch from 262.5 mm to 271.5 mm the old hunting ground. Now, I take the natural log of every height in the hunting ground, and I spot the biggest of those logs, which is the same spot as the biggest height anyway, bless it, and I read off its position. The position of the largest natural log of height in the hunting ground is 271.0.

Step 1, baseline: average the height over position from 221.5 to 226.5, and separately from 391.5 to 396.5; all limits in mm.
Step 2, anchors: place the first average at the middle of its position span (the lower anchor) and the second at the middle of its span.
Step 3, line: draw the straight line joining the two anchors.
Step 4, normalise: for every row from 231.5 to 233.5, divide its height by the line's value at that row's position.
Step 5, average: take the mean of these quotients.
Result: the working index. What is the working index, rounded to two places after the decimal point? 0.95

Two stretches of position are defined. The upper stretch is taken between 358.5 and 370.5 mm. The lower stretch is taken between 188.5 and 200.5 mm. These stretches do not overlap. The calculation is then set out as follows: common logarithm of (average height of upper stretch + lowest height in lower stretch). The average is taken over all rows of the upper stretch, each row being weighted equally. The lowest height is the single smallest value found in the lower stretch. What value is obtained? 1.88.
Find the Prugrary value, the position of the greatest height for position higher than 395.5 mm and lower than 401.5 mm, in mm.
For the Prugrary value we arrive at 399.0 mm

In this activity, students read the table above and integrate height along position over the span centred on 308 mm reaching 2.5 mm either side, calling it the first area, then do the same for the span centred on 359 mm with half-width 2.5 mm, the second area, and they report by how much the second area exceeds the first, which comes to 40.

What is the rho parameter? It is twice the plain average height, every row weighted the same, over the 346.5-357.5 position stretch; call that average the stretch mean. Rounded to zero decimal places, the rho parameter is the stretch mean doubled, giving 96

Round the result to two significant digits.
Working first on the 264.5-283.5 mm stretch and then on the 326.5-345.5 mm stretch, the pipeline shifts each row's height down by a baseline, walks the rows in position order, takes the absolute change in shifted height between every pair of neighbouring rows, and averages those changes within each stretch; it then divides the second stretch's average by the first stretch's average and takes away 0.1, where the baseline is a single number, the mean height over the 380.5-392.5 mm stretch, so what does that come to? 0.87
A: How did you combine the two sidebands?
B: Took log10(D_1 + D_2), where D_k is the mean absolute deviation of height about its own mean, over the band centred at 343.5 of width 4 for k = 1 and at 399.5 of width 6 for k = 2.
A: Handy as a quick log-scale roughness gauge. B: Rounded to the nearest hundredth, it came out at 0.40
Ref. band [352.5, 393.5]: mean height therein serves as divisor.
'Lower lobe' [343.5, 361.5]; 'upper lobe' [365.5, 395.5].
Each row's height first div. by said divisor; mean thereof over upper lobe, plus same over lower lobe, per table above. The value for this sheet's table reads 1.91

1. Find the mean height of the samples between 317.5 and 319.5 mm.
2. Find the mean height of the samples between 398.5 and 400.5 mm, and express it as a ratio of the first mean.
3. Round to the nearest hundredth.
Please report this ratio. 0.96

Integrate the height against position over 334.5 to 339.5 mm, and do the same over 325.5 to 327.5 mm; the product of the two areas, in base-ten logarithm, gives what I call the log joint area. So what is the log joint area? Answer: 4.33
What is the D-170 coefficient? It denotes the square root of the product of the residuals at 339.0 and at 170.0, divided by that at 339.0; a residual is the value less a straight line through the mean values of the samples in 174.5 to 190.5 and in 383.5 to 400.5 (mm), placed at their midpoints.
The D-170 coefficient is 4.2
